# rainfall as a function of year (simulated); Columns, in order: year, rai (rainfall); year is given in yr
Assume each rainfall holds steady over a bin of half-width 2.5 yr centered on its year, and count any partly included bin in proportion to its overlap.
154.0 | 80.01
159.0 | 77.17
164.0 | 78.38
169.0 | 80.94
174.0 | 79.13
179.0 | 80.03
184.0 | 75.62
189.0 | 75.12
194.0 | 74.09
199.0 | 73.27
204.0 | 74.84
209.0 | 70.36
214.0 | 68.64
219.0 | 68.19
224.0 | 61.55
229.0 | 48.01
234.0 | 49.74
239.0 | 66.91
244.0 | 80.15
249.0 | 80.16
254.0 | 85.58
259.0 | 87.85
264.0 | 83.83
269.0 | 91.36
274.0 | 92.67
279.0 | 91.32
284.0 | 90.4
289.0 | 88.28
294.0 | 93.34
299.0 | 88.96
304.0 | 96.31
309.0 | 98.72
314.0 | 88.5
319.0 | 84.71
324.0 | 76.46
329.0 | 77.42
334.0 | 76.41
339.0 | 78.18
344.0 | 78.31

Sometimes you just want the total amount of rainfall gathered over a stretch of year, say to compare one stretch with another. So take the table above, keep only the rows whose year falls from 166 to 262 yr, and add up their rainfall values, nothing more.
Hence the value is 1380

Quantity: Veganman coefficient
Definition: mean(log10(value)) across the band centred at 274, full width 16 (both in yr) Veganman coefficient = 1.96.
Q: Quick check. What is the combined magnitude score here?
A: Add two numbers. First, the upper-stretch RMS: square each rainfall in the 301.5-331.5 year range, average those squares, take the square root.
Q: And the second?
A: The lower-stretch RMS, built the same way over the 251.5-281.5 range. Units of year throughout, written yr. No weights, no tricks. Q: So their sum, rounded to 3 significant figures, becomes 176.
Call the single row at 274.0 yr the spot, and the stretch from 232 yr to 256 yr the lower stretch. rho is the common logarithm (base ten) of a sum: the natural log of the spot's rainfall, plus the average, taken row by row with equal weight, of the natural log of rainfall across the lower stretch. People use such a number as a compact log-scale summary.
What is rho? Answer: 0.944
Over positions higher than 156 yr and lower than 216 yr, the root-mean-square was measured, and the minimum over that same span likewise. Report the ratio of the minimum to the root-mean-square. 0.91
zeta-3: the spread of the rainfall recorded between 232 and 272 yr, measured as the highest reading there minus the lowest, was 42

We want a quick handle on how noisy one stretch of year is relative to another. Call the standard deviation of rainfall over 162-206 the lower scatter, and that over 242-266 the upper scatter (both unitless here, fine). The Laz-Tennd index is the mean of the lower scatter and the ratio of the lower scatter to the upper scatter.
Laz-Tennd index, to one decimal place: 1.8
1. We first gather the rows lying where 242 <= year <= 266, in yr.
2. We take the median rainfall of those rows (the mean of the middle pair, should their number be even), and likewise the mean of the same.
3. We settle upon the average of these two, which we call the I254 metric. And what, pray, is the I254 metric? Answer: 84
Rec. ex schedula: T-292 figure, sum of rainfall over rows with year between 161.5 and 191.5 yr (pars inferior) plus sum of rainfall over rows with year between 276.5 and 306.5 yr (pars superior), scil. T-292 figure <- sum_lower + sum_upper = 1018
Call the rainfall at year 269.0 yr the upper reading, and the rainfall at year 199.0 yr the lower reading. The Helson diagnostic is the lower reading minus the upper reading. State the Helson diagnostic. -18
